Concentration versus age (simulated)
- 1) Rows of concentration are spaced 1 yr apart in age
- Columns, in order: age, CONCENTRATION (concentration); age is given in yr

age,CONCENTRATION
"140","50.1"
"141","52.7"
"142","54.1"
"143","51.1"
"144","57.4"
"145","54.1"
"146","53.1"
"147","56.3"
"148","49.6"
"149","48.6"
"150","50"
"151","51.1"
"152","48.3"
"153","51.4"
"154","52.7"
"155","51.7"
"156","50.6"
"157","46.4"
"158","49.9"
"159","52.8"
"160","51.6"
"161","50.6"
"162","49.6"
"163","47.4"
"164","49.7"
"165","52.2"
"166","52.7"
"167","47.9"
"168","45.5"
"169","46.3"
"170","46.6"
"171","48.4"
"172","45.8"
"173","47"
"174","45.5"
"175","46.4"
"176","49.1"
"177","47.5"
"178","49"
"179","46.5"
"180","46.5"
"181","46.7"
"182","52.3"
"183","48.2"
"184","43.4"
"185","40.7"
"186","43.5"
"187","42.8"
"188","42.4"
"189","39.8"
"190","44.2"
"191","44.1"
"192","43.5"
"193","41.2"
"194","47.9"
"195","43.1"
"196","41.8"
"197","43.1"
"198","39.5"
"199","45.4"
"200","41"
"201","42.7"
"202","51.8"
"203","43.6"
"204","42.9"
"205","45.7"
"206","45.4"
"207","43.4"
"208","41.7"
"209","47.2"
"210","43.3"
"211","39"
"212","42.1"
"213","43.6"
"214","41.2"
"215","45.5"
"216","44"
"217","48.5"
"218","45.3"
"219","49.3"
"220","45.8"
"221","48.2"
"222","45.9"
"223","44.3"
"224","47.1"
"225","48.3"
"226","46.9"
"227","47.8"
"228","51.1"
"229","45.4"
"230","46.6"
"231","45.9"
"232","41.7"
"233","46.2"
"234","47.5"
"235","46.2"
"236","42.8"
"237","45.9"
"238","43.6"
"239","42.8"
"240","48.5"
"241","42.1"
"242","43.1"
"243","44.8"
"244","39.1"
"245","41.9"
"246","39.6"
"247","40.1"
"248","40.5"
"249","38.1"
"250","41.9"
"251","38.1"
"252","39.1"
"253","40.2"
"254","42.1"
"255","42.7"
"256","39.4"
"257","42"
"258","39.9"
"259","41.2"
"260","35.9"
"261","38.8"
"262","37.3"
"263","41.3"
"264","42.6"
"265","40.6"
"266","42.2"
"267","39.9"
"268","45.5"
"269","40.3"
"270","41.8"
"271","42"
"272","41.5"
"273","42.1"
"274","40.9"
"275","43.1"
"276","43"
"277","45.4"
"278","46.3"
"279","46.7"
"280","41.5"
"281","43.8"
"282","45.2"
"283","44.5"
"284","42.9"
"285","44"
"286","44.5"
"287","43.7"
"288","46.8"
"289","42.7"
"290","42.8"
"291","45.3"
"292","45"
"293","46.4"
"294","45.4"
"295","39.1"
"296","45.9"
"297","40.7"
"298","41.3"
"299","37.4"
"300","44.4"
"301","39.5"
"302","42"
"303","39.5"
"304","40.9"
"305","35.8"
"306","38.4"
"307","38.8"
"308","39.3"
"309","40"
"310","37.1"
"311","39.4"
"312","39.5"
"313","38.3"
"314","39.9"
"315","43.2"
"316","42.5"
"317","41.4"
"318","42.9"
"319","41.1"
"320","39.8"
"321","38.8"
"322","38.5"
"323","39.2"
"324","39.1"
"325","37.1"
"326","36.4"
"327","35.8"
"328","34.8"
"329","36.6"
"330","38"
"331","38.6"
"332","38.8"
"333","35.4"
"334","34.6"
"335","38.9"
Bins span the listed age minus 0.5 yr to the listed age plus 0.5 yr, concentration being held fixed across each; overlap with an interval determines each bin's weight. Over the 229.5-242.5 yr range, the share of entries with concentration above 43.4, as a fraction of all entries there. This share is 0.62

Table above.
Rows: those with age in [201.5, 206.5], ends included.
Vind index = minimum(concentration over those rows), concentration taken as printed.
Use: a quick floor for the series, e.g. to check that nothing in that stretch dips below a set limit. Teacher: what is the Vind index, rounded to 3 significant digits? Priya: 42.9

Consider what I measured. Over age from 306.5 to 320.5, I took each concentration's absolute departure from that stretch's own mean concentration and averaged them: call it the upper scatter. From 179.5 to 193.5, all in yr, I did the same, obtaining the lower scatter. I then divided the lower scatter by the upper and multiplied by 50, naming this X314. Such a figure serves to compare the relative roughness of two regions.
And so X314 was 84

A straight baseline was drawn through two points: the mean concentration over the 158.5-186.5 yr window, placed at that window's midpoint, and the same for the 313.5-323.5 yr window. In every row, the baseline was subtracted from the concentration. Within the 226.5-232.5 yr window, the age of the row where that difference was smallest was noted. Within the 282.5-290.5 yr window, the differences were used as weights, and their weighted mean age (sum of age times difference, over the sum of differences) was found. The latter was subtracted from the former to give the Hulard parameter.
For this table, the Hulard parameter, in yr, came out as -54.5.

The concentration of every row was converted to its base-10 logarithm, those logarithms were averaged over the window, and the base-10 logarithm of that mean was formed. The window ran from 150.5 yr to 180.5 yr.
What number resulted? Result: 0.228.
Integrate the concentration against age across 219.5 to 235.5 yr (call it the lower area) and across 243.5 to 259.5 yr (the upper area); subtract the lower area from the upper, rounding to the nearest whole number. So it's -99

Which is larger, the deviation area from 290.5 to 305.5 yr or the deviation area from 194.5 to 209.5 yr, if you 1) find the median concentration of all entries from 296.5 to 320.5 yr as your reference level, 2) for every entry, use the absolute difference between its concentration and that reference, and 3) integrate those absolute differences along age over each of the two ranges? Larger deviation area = 61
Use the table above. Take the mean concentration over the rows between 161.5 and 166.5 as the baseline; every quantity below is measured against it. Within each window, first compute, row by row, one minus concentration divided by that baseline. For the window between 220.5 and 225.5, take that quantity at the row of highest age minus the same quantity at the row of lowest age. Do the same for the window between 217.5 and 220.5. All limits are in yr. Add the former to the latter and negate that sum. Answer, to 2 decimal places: 0.01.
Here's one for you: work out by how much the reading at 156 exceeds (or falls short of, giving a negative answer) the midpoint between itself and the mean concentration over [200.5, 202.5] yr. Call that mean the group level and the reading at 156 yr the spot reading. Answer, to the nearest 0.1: 1.7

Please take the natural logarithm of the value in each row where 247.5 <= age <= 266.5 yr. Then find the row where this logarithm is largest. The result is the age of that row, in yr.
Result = 255 yr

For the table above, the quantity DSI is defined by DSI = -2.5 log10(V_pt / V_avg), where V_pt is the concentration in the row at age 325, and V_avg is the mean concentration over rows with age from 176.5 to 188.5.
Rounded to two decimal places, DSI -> 0.23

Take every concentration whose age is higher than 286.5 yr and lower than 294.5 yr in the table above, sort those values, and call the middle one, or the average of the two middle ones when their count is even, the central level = 45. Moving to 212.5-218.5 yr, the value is 45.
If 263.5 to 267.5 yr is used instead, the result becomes 41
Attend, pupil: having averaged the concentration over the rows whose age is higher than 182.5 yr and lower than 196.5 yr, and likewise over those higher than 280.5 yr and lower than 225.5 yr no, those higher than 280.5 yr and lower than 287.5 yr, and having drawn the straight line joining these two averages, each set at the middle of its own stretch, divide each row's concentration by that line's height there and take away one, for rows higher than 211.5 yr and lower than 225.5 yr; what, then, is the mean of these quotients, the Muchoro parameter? 0.05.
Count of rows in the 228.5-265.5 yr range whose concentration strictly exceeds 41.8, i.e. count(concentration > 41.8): 20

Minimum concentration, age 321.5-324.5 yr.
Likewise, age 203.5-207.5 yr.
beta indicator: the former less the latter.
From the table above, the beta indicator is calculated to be -4.4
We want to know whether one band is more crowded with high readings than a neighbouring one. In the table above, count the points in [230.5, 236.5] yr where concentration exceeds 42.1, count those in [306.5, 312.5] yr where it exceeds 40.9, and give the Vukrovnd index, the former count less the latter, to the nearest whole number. 5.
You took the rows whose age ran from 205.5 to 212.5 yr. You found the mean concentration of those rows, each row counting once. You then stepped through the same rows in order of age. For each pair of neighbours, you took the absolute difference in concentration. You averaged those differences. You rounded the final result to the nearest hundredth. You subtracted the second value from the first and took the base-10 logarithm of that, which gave 1.60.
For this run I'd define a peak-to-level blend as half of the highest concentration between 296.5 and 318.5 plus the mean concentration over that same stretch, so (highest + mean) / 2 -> 42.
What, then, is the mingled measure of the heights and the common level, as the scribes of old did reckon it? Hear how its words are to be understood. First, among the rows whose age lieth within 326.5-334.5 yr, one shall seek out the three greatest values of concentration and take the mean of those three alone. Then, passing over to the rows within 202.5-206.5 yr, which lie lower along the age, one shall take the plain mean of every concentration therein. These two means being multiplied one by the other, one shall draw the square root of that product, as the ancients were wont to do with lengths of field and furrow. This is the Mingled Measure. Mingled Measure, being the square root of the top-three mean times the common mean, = 41.3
